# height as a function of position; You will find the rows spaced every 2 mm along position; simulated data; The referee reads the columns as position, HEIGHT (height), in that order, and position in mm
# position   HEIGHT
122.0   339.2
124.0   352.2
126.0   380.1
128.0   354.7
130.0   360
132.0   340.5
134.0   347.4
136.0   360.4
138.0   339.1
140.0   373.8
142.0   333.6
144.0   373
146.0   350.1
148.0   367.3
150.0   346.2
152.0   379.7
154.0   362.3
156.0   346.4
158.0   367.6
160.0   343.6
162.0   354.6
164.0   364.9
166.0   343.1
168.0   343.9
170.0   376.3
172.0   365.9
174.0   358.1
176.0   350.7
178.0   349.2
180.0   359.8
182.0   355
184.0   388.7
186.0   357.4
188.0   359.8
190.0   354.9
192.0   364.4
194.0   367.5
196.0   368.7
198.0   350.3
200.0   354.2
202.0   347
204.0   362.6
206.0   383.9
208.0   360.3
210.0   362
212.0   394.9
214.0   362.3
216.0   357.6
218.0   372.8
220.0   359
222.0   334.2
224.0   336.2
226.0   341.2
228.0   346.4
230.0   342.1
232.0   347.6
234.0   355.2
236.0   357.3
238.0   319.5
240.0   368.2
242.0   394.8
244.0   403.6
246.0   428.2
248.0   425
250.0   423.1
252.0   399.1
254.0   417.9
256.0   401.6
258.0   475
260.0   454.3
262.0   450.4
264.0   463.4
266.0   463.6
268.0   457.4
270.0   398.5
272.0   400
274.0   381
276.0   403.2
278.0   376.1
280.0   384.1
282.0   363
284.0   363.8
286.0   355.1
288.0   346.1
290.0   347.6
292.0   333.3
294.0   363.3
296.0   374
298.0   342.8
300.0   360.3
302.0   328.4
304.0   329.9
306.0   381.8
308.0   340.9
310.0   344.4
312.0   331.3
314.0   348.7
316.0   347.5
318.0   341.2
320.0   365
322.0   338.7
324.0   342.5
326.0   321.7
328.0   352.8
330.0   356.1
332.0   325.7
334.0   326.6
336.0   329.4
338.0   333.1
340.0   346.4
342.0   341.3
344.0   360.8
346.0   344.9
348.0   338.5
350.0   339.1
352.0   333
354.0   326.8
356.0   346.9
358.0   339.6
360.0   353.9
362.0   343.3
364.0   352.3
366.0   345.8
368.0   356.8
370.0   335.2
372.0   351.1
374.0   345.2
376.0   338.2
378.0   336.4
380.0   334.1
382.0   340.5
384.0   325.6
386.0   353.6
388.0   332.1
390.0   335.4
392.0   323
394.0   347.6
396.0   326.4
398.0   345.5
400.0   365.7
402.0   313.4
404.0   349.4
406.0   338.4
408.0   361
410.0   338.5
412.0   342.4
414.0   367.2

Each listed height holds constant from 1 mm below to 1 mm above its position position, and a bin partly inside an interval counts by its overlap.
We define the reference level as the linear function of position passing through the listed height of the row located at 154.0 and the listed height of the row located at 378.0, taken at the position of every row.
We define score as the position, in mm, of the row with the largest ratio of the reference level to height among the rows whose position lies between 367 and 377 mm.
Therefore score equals 370.0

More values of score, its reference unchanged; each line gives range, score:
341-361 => 354.0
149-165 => 160.0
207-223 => 222.0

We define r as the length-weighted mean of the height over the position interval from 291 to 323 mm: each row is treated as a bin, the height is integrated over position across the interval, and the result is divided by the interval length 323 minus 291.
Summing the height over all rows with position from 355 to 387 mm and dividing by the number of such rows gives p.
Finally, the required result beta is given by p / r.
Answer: 0.987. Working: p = 344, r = 348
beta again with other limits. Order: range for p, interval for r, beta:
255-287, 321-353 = 1.214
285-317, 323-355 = 1.029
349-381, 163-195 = 0.951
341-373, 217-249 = 0.945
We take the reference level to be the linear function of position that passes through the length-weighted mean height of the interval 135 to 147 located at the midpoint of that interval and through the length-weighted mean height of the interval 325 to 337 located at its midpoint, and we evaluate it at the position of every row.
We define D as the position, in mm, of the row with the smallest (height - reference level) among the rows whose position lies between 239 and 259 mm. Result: 240.0 mm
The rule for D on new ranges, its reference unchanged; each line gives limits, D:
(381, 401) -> 392.0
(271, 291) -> 288.0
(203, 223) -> 222.0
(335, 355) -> 354.0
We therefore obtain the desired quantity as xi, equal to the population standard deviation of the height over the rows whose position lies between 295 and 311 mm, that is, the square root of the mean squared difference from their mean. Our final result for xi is 18.5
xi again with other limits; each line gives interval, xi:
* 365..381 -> 7.7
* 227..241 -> 14.1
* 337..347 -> 9.0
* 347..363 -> 7.7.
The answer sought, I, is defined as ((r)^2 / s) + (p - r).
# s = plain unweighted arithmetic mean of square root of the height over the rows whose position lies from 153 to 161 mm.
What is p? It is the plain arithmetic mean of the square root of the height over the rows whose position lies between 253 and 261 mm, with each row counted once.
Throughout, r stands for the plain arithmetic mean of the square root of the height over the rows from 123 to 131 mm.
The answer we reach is 21.1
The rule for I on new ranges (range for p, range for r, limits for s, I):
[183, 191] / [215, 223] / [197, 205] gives 19.2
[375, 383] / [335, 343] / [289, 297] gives 17.9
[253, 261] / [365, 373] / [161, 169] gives 20.8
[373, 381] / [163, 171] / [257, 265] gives 16.1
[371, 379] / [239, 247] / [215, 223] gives 19.7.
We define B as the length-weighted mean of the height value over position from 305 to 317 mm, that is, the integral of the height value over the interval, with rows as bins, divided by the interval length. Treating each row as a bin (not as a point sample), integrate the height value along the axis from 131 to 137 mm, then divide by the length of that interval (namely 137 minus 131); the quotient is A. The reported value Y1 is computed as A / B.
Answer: 1.00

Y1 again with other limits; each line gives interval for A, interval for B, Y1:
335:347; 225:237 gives 0.98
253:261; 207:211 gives 1.21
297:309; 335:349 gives 1.02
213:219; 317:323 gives 1.05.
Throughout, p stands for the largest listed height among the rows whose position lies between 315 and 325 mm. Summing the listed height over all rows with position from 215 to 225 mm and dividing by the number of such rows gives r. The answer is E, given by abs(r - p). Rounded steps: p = 365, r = 352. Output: 13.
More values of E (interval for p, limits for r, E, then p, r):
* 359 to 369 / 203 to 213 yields 16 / 356.8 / 373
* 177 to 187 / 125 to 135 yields 32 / 388.7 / 357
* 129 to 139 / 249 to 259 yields 63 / 360.4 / 423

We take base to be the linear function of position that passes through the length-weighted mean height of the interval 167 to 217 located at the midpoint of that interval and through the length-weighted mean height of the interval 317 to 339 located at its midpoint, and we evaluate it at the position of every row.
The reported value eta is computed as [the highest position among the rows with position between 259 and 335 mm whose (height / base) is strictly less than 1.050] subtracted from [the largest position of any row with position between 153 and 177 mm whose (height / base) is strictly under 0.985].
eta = -158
